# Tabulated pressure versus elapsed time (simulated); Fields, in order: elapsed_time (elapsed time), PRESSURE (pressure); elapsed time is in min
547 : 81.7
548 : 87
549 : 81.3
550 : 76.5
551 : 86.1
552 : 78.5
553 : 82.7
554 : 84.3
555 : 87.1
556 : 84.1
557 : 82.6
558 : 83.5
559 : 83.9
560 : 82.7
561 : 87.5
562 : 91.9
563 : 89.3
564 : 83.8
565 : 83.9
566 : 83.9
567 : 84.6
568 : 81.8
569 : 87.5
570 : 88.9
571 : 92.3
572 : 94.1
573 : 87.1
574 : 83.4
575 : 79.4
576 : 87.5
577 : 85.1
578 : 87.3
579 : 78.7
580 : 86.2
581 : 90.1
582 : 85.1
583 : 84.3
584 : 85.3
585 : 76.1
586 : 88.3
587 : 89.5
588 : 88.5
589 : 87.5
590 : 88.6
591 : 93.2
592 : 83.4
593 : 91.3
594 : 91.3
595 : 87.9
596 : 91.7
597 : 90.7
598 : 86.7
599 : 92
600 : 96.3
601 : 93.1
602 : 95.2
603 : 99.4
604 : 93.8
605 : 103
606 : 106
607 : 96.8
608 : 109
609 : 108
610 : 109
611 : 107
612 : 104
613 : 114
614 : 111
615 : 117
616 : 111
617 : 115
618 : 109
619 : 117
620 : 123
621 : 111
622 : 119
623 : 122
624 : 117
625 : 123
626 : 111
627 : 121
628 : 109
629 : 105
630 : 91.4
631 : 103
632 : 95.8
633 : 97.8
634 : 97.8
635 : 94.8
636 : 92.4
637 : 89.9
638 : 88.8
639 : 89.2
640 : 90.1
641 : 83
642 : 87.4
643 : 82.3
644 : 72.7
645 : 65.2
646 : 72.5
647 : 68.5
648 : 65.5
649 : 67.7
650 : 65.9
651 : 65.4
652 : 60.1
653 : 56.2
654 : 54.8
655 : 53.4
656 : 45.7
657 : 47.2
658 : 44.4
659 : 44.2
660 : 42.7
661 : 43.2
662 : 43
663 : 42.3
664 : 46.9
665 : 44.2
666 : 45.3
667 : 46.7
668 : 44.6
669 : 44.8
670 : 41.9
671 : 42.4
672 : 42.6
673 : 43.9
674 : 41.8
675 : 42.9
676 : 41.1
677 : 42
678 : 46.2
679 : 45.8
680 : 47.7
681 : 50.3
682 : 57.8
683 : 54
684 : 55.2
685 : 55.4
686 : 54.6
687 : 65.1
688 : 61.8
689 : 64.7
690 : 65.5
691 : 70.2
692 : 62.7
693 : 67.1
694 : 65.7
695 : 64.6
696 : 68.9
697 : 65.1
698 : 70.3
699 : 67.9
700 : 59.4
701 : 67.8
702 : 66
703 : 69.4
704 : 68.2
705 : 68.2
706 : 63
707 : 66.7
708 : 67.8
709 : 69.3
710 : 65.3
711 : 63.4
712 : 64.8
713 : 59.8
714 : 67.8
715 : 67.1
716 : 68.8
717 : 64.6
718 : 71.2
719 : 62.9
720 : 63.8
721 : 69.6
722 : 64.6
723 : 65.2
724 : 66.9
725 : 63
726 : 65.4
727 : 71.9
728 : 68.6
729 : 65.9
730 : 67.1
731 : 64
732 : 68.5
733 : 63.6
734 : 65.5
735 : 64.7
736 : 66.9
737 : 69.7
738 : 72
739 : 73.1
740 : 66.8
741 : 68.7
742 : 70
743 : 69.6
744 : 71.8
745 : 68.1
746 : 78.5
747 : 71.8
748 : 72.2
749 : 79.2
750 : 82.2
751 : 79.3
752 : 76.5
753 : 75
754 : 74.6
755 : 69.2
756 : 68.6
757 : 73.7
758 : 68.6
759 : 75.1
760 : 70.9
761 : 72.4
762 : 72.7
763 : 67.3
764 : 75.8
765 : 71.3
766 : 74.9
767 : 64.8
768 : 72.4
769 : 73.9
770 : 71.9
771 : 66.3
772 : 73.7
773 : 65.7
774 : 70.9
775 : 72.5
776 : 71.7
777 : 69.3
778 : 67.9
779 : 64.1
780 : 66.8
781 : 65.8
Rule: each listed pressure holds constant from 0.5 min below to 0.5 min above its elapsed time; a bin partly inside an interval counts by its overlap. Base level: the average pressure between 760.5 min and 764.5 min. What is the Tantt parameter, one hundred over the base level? 1.39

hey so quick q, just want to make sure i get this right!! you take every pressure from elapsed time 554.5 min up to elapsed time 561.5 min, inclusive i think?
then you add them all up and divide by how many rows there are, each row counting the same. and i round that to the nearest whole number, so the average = 84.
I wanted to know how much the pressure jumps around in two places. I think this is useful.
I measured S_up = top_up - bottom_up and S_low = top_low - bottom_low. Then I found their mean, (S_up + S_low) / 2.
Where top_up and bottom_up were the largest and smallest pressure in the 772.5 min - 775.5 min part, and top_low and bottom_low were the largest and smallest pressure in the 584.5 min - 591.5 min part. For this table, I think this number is 12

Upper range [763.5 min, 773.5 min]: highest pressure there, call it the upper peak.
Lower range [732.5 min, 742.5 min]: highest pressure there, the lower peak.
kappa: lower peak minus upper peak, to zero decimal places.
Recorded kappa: -3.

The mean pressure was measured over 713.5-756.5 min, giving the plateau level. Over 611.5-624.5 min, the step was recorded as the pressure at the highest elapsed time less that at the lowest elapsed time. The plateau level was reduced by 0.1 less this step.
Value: 82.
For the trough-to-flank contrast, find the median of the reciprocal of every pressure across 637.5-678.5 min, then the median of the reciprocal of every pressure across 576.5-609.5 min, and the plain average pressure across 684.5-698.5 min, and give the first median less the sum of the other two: -64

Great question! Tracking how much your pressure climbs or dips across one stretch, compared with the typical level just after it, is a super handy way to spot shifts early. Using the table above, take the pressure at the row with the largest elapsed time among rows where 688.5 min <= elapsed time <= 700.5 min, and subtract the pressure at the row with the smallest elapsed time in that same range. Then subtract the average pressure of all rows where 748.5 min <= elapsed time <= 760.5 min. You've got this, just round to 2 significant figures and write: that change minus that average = -80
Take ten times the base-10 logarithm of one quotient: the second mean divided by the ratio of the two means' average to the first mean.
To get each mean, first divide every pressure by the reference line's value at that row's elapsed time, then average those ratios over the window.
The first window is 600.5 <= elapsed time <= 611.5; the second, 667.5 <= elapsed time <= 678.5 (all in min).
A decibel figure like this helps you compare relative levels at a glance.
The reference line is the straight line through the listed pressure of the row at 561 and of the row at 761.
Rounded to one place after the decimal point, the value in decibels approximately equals -1.2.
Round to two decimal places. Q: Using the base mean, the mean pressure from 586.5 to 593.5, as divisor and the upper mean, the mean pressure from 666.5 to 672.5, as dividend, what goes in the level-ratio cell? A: 0.49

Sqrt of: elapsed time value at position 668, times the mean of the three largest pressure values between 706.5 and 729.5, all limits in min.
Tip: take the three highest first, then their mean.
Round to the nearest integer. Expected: 56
